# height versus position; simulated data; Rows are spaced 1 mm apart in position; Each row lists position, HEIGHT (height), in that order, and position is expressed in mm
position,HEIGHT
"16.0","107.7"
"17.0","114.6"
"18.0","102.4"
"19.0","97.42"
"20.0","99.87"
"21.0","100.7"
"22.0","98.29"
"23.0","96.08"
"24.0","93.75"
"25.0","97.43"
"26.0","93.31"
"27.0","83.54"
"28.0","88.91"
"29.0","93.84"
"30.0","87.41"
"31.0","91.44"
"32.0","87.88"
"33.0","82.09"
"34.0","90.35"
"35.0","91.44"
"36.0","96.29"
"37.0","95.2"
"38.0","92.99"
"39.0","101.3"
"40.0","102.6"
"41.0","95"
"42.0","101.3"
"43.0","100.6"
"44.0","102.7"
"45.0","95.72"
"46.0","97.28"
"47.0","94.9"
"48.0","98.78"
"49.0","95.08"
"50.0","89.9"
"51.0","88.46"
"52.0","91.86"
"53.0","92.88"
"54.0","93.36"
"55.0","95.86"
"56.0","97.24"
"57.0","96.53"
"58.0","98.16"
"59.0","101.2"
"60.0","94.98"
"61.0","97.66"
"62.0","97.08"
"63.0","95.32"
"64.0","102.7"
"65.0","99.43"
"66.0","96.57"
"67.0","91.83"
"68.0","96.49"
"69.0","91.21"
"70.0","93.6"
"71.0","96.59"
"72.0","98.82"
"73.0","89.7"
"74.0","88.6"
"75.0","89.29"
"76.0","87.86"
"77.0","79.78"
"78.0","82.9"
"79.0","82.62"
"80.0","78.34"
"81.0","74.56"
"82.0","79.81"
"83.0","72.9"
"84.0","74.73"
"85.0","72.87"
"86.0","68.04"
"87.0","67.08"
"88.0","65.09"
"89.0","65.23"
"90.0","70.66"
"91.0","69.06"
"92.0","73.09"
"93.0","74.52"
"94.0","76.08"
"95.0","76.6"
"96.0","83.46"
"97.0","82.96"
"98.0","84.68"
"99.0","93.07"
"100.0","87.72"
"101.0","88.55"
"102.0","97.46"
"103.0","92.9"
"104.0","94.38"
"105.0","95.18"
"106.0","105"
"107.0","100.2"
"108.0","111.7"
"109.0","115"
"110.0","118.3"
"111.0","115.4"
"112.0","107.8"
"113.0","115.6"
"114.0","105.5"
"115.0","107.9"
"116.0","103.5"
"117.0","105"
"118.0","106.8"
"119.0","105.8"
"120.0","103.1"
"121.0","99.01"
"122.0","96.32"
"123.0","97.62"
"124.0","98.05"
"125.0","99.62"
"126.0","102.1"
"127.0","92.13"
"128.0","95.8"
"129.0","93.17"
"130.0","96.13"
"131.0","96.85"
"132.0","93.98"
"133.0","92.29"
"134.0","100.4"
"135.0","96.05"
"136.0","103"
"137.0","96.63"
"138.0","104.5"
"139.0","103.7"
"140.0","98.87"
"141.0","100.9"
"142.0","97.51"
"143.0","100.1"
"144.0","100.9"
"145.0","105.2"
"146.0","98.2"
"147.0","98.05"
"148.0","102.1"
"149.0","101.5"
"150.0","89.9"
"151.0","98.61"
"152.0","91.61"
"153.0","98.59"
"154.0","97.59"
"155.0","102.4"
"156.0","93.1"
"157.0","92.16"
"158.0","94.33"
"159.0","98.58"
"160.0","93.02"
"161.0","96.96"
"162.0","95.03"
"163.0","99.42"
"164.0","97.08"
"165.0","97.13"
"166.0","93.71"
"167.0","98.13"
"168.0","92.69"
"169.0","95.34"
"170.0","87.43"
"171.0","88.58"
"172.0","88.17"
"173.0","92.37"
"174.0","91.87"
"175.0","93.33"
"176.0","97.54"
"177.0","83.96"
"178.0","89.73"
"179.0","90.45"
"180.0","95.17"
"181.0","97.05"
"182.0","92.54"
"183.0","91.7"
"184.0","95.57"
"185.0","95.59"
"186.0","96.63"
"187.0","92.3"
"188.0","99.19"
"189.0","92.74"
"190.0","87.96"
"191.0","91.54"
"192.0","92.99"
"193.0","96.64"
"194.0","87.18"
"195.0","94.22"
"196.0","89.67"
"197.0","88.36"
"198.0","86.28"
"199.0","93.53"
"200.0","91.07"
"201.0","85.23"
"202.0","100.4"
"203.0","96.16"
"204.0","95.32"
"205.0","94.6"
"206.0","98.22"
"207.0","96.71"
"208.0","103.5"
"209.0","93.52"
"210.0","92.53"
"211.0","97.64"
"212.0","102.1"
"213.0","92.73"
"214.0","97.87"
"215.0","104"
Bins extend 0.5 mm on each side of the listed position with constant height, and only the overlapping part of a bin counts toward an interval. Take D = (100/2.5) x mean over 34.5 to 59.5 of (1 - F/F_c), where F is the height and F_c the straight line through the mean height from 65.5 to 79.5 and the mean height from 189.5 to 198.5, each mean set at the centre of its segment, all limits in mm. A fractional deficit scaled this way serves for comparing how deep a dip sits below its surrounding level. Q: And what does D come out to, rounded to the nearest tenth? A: -2.6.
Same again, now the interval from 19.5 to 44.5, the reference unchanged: -1.9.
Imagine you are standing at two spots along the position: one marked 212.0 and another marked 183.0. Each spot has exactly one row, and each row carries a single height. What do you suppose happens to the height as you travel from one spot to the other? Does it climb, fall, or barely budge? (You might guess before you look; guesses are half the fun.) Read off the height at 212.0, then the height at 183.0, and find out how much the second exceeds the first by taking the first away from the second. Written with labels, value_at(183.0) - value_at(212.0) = -10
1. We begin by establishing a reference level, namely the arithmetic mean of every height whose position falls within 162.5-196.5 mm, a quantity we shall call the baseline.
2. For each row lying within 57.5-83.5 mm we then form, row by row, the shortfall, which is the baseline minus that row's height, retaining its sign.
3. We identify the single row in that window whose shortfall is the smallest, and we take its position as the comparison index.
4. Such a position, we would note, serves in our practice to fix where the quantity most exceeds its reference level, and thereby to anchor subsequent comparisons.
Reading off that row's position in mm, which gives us 64.0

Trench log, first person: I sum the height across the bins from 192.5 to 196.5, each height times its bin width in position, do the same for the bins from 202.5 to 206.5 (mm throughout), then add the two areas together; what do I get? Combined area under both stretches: 752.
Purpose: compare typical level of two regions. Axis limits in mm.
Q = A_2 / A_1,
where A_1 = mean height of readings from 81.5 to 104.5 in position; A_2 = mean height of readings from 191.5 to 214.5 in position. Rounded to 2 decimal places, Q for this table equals 1.20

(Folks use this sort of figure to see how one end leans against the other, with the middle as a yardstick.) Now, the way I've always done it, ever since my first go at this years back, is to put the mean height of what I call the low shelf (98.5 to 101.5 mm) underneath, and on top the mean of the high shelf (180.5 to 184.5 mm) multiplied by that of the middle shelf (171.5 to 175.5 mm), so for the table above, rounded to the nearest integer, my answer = 96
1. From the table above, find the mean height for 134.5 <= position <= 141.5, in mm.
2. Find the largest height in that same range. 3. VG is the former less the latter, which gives -3.98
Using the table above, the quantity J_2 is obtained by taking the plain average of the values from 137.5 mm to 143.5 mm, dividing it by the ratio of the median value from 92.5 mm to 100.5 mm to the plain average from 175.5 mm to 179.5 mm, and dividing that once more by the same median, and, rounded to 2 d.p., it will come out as 1.32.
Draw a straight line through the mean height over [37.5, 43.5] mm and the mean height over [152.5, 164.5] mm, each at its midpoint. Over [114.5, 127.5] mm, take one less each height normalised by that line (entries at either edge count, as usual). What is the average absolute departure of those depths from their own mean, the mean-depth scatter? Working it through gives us 0.039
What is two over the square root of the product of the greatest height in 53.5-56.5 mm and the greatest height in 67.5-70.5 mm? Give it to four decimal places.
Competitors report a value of 0.0206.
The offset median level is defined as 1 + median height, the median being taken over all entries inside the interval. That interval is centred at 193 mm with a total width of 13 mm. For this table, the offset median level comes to 93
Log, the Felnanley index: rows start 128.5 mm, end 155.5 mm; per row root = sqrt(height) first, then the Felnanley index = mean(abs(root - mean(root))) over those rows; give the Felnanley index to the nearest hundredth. 0.16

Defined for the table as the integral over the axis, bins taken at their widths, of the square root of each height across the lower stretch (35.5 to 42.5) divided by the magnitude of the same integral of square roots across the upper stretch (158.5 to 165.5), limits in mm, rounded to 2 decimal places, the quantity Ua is 1.01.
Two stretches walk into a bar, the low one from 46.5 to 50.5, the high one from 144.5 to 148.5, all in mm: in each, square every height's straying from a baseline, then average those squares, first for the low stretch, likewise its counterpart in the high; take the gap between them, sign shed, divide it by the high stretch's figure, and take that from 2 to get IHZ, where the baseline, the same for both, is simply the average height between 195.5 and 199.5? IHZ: 1.27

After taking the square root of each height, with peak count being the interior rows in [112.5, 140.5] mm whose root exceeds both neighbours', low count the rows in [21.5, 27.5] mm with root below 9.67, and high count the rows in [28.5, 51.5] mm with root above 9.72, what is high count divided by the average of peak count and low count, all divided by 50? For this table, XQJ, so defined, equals 0.052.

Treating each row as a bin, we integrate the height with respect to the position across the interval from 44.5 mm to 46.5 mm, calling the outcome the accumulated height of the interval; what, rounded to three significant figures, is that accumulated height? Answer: 193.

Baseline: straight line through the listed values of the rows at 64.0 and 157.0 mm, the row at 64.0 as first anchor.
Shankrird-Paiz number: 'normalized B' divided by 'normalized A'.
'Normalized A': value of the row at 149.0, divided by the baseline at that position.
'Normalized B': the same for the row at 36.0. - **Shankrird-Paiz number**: 0.8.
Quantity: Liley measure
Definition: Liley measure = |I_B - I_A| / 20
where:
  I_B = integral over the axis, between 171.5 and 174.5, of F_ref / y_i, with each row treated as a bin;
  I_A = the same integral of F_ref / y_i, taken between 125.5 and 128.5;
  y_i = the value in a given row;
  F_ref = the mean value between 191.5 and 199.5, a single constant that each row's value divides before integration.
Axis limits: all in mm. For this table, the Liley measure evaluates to 0.01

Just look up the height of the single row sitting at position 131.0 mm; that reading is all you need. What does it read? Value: 96.85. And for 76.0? 87.86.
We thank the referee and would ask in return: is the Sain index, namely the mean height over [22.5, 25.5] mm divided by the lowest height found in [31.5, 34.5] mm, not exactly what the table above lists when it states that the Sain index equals 1.17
